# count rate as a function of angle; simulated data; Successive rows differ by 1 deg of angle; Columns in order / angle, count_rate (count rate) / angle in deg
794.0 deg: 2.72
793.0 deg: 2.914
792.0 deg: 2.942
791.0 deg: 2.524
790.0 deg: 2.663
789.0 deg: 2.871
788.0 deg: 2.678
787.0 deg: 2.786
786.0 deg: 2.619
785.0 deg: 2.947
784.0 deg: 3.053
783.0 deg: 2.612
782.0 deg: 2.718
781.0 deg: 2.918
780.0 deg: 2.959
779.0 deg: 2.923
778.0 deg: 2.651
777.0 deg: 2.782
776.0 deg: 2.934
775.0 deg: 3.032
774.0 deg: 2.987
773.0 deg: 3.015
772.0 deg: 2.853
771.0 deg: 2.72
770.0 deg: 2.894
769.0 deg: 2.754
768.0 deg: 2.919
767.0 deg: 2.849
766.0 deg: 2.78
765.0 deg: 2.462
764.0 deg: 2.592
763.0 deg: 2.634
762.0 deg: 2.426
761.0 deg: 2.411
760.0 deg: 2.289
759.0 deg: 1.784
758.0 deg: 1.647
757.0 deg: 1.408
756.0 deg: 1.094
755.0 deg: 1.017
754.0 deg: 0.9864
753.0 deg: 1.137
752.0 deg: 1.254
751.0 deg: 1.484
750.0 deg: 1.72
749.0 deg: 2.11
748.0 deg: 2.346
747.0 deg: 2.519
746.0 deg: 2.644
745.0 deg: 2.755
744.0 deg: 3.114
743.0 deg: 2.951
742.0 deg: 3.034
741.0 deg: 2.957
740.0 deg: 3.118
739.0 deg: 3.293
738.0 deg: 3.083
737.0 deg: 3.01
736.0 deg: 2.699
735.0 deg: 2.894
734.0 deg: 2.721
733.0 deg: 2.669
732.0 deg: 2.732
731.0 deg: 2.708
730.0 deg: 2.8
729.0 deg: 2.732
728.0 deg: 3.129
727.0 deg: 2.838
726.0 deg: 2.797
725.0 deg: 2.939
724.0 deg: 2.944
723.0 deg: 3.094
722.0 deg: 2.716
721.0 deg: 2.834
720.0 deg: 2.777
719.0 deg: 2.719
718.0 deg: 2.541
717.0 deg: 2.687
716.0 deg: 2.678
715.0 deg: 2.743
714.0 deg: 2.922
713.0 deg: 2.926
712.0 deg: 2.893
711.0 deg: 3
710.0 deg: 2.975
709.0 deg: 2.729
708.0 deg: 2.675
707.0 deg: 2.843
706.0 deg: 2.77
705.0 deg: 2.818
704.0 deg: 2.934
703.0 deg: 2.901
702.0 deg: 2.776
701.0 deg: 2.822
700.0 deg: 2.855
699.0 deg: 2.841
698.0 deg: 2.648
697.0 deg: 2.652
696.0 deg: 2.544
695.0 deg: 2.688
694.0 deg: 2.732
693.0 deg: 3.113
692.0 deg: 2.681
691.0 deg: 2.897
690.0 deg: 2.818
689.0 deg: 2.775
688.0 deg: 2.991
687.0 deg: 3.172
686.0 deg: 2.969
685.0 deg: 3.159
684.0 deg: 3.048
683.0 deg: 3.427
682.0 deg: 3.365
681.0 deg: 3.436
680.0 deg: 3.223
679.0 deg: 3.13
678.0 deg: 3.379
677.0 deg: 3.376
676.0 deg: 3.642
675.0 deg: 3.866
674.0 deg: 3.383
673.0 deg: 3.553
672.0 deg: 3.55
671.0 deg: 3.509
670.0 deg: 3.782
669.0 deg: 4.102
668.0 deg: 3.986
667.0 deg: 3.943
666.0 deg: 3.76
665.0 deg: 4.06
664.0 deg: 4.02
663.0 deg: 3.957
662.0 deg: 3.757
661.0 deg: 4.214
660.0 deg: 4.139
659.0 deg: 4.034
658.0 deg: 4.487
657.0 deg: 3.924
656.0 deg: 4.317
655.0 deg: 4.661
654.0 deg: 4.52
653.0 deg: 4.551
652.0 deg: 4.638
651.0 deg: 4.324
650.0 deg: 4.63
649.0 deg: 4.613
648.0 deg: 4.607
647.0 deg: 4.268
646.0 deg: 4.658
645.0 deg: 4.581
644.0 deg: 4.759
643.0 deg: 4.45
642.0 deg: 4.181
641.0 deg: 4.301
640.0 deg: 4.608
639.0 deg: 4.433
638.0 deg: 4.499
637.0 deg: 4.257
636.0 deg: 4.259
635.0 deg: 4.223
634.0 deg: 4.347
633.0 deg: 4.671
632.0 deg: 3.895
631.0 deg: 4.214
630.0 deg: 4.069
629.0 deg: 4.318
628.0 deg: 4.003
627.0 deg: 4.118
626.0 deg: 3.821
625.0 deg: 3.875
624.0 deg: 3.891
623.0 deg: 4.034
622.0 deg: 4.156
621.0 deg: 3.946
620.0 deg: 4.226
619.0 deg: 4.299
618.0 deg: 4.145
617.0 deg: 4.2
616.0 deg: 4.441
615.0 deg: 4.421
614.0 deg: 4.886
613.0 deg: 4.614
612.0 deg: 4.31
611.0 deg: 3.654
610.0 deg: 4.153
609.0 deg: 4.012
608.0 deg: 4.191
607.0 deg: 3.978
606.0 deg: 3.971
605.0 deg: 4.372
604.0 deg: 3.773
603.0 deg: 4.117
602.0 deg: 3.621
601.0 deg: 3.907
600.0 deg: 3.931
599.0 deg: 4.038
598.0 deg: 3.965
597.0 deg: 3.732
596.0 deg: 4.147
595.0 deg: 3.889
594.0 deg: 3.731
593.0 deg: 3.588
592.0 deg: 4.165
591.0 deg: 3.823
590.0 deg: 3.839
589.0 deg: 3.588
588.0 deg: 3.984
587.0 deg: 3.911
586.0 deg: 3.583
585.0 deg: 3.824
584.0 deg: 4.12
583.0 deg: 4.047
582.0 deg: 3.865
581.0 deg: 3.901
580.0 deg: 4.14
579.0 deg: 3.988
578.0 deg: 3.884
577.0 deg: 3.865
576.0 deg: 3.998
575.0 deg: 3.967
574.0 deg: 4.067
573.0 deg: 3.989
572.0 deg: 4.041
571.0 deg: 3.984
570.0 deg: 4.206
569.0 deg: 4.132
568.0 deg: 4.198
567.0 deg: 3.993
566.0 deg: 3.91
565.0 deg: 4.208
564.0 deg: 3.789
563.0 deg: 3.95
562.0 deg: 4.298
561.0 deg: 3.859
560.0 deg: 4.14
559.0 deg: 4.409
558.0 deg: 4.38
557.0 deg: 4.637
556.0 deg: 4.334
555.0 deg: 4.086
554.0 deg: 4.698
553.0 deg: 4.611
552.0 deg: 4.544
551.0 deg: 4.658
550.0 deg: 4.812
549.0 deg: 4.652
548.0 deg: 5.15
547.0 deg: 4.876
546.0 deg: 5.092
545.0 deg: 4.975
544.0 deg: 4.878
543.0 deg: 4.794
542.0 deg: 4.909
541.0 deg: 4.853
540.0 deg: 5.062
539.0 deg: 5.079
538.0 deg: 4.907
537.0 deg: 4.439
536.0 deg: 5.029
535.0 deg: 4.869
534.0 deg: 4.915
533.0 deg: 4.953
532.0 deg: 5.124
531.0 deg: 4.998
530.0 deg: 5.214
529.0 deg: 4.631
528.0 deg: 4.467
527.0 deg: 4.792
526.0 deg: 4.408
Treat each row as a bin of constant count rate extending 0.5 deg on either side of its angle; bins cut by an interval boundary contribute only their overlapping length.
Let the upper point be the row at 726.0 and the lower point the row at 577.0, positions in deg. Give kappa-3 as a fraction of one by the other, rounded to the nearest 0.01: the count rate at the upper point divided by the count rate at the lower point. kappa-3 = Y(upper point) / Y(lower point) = 0.72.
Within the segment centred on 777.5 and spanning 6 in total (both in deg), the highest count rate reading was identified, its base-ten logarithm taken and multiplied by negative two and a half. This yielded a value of -1.2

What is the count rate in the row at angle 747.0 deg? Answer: 2.519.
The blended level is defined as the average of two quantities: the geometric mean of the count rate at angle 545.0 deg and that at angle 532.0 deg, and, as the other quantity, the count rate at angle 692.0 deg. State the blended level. 3.9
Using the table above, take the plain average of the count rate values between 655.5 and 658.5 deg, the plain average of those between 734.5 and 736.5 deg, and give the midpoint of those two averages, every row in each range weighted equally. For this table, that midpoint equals 3.52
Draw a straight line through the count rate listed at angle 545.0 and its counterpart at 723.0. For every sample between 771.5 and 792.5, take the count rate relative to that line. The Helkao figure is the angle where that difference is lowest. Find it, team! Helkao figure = 778.0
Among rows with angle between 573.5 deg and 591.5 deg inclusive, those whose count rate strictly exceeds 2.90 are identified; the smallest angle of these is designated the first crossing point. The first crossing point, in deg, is 574.0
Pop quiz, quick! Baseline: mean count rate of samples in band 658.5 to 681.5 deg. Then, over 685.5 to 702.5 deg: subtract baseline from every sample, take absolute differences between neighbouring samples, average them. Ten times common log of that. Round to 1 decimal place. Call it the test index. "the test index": -8.4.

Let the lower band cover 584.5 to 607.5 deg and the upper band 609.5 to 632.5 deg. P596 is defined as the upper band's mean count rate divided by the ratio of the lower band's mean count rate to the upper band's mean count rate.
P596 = 4.4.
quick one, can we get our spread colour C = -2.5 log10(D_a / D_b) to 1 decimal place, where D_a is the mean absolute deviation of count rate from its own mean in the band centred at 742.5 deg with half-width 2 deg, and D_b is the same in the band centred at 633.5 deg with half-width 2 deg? 1.4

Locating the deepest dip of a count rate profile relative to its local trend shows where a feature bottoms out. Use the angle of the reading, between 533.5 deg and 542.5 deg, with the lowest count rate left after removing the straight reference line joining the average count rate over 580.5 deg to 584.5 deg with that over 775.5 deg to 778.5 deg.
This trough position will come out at 537.0 deg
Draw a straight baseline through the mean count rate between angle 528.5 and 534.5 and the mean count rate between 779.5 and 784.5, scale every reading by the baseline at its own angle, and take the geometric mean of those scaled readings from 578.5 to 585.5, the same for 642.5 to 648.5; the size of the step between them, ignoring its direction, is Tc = 0.3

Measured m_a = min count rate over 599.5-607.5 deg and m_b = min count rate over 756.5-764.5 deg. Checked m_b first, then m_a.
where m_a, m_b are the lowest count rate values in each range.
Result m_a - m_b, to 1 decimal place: 2.2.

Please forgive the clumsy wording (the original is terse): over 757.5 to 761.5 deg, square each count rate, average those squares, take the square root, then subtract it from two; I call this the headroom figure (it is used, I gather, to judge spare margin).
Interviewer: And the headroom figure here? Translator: -0.1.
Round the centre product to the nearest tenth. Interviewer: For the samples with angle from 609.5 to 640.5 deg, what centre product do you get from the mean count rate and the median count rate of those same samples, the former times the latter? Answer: 17.8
